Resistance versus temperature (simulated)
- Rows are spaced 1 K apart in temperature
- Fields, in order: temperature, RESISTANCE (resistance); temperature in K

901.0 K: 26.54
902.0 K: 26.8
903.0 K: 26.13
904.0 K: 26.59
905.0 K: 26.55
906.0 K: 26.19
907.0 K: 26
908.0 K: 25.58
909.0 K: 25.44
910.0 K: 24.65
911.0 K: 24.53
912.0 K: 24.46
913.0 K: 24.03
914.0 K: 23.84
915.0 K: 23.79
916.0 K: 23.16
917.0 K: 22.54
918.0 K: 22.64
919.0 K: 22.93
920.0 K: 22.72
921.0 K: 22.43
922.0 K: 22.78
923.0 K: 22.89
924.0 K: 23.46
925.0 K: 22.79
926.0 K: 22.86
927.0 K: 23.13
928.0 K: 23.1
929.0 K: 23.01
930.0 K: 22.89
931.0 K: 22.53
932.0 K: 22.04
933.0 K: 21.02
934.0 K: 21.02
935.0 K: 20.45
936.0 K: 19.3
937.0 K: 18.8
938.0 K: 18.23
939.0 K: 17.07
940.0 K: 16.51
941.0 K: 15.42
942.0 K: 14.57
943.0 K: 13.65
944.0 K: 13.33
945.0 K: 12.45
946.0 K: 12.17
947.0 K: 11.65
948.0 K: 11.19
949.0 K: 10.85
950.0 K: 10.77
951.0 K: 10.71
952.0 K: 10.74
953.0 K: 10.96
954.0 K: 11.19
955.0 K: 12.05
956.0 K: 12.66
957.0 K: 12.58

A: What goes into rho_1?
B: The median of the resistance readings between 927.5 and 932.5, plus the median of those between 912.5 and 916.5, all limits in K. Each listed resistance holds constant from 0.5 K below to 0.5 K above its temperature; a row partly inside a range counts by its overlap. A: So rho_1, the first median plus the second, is 46.7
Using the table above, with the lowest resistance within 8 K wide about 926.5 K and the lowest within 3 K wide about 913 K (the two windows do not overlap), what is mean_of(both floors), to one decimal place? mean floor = 23.3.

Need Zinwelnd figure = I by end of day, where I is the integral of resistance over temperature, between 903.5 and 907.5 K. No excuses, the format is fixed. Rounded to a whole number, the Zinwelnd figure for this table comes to 105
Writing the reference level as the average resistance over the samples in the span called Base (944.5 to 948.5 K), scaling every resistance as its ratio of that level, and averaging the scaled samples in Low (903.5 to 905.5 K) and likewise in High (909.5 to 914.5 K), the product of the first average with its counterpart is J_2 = 4.6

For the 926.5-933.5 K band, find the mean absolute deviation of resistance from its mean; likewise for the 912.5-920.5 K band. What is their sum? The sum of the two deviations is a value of 1.1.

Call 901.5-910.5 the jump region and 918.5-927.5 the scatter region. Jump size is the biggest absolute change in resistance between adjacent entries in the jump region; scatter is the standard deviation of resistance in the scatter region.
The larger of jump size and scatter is 0.79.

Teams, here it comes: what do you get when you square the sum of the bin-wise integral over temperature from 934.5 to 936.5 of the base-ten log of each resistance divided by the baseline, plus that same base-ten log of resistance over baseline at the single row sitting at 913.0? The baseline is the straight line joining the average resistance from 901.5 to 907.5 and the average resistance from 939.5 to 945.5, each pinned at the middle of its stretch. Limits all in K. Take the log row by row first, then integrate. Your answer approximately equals 0.03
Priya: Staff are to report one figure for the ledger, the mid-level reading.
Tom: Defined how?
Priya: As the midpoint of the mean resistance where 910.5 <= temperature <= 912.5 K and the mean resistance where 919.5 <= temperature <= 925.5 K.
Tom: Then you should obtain 23.7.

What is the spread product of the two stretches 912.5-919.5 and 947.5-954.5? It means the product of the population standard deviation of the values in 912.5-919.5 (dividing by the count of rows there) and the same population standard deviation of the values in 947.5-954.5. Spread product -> 0.11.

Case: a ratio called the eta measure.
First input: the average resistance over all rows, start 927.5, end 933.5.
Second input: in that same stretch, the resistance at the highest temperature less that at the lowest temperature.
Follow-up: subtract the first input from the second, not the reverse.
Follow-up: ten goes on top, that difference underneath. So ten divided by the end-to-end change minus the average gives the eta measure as -0.41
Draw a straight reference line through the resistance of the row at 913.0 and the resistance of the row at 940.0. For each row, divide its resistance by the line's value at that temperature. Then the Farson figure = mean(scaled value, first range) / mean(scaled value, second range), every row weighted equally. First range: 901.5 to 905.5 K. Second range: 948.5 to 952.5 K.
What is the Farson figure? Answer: 1.25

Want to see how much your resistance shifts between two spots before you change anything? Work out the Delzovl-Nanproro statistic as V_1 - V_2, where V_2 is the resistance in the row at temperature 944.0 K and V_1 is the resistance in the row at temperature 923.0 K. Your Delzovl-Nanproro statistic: 10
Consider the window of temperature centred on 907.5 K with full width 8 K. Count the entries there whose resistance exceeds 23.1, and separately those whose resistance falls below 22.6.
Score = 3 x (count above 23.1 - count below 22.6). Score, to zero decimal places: 24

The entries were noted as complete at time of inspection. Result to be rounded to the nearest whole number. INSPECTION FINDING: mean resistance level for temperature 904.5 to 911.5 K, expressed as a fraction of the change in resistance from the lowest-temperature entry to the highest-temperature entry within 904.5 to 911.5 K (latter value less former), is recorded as -13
